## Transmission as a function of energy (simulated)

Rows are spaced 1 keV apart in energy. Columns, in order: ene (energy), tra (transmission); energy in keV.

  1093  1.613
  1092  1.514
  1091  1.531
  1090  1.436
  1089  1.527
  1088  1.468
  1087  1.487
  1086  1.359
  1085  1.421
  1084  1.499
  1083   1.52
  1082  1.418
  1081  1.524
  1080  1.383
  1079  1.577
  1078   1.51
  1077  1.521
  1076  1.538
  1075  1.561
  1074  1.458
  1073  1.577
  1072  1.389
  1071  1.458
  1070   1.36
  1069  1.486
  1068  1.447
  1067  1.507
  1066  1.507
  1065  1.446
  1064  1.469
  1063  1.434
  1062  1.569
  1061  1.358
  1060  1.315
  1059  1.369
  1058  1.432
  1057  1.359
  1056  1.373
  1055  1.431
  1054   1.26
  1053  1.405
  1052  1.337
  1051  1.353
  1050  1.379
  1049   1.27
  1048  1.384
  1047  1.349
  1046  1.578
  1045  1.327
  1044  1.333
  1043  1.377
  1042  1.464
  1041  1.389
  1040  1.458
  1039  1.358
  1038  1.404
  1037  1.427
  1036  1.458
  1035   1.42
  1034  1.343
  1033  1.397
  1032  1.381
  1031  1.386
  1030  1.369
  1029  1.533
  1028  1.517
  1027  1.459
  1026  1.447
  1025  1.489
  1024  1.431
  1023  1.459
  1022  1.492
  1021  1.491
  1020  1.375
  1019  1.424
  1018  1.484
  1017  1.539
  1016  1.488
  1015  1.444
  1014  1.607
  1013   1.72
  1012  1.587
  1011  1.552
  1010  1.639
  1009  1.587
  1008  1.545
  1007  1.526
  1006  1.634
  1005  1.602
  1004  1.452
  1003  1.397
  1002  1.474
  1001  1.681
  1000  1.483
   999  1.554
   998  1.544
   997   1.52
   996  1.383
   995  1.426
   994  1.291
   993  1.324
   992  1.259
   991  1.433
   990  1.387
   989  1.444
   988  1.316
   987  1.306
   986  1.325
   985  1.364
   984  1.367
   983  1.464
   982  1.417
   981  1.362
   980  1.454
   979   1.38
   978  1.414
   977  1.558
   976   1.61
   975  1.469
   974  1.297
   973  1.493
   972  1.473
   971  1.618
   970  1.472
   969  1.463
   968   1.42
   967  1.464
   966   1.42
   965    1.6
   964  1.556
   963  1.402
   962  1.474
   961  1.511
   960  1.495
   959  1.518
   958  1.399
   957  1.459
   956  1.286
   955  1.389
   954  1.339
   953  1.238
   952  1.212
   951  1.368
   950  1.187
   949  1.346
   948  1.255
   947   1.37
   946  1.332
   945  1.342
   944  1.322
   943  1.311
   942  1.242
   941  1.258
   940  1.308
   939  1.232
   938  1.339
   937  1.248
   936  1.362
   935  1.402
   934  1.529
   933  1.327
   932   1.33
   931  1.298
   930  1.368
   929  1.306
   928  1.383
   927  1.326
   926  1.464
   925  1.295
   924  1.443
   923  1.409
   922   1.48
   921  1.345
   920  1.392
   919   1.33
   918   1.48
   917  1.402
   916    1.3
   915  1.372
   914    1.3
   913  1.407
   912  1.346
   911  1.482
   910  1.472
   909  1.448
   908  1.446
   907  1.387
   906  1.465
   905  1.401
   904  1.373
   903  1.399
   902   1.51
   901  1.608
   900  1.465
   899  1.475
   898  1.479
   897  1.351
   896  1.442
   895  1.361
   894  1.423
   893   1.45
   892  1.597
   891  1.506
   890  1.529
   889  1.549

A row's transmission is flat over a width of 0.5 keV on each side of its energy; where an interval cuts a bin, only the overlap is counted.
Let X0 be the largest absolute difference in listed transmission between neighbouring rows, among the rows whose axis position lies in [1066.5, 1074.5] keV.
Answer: 0.19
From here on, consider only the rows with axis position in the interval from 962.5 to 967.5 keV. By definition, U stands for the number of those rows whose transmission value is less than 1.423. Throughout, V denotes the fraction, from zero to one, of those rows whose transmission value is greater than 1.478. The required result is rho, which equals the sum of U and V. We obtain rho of 2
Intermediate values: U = 2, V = 0.40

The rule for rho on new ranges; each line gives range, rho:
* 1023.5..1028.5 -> 0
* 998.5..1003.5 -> 2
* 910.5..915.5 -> 4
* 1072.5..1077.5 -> 1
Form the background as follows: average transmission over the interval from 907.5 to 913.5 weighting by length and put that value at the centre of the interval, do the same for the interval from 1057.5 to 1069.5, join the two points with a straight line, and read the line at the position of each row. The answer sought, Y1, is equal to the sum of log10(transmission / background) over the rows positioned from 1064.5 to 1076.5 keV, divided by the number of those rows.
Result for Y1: 0.009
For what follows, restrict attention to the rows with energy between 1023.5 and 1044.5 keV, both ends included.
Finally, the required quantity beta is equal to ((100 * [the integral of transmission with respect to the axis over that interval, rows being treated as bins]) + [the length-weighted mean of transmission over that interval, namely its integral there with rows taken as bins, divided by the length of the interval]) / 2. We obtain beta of 1493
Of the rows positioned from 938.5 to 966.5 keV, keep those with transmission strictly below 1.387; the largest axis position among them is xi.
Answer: 956 keV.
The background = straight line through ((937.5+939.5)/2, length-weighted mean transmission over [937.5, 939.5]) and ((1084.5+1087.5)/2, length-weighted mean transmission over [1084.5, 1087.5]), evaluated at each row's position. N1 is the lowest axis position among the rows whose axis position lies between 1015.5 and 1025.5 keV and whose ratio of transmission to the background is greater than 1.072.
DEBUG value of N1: 1016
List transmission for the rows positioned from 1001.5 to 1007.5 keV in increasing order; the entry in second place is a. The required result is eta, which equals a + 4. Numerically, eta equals 5.45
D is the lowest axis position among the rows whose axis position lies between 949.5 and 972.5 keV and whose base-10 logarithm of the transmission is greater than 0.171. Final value 959 keV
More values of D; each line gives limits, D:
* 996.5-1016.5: 997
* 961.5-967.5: 964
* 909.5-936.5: 934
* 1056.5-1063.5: 1062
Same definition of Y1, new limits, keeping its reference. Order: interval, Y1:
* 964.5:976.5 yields 0.013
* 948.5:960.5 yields -0.027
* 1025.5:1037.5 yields -0.005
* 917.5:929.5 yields -0.015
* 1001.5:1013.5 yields 0.034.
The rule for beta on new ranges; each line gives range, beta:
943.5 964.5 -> 1441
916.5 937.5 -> 1447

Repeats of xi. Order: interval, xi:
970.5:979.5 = 979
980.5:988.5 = 988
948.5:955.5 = 954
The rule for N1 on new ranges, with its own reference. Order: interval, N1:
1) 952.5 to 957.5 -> 957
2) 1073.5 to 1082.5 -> 1075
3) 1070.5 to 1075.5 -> 1073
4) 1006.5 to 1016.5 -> 1007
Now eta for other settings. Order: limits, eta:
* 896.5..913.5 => 5.35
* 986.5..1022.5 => 5.29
